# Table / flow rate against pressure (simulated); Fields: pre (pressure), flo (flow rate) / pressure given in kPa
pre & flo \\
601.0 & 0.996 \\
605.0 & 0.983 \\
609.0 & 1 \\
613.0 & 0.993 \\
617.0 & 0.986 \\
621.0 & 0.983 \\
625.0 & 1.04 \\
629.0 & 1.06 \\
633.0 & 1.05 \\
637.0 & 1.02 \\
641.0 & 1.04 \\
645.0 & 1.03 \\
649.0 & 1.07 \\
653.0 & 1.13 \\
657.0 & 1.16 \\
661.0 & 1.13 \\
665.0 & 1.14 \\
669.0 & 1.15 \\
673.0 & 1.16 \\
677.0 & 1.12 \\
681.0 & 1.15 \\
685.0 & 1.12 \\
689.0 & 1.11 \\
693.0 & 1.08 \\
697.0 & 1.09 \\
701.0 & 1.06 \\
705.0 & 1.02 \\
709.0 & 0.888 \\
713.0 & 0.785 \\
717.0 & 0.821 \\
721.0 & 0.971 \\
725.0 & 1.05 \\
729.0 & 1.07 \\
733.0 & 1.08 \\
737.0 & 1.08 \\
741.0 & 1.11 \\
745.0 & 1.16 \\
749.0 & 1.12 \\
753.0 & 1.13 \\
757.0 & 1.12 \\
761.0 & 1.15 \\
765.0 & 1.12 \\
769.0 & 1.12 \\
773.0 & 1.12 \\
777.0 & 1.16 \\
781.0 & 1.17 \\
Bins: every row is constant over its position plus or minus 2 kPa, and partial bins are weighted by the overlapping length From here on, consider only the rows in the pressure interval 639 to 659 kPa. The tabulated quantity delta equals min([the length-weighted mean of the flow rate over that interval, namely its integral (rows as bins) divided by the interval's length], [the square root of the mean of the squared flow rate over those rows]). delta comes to 1.09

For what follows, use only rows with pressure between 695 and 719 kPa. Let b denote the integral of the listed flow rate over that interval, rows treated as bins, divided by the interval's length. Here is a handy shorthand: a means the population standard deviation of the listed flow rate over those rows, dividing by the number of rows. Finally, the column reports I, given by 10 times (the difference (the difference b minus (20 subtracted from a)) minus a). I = 207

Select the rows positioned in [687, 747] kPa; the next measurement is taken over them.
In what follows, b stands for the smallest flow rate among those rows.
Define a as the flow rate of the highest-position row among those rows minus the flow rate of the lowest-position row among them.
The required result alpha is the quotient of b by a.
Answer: 16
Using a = 0.05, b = 0.785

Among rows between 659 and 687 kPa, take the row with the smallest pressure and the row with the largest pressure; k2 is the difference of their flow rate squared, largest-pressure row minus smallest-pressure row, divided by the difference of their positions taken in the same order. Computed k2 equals -0.001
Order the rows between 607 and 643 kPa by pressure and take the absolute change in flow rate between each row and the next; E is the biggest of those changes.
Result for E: 0.057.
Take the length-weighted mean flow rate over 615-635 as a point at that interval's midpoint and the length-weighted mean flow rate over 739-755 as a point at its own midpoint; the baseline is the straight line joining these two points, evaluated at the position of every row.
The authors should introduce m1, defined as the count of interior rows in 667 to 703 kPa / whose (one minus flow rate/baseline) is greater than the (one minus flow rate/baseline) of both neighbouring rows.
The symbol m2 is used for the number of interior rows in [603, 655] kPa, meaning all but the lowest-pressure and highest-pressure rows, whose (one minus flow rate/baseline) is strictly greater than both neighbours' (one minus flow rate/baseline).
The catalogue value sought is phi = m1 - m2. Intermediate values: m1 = 2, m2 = 3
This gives -1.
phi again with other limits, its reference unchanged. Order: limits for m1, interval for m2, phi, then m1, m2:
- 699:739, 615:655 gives -2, 1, 3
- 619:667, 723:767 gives 0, 3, 3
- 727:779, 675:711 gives 3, 4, 1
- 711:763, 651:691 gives 1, 3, 2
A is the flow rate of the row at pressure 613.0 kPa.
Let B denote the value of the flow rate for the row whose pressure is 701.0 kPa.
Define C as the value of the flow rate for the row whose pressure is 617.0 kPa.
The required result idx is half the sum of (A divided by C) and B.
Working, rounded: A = 0.993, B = 1.06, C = 0.986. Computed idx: 1.03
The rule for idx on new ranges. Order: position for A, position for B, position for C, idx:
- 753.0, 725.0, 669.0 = 1.02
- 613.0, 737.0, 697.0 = 1.00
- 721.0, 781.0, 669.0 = 1.01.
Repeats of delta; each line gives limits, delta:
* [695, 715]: 0.97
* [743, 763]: 1.14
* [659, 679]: 1.14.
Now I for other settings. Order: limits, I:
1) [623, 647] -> 210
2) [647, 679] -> 211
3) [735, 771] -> 211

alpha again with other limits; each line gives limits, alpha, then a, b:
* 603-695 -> 10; 0.10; 0.983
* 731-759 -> 27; 0.04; 1.08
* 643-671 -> 9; 0.12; 1.03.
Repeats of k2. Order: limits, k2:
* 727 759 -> 0.004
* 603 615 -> 0.002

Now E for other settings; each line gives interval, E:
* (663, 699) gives 0.040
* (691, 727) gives 0.150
